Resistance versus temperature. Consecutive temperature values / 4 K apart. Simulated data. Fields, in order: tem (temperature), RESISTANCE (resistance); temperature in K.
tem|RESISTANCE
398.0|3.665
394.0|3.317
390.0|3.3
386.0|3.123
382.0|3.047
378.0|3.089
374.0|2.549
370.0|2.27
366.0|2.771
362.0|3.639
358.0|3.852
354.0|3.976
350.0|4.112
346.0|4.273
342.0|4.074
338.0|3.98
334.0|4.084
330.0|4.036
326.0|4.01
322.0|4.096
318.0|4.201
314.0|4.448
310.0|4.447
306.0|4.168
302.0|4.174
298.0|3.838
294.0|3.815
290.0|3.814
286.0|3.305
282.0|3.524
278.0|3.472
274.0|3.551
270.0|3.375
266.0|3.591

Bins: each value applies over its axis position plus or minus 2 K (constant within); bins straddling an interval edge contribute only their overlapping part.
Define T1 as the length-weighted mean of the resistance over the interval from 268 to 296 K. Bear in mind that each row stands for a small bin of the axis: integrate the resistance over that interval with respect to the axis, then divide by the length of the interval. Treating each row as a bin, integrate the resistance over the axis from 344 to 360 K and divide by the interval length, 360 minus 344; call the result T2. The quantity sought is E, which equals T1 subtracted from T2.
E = 0.50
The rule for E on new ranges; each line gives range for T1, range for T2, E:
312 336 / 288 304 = -0.24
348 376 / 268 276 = 0.15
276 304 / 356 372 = -0.57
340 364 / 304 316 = 0.37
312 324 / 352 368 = -0.69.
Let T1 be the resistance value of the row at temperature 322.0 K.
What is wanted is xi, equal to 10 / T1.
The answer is 2.4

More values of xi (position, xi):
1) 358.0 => 2.6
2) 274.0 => 2.8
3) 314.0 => 2.2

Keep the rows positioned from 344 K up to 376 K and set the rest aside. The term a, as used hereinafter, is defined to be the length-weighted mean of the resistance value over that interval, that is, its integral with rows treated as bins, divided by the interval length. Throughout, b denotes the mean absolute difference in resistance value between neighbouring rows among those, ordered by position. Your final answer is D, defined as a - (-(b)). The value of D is 3.76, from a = 3.4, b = 0.33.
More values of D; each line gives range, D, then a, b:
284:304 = 4.01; 3.8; 0.22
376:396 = 3.25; 3.2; 0.08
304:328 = 4.37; 4.2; 0.14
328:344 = 4.13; 4.0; 0.08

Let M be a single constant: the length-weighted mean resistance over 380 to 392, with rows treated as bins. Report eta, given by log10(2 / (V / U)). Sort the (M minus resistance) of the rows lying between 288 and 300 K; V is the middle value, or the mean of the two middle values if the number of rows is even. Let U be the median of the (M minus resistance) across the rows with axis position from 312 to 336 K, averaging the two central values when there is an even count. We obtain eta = 0.45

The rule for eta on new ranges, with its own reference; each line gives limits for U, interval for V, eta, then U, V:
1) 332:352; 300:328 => 0.26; -0.927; -1.0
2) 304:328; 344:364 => 0.40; -1.028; -0.8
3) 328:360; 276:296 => 0.69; -0.898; -0.4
